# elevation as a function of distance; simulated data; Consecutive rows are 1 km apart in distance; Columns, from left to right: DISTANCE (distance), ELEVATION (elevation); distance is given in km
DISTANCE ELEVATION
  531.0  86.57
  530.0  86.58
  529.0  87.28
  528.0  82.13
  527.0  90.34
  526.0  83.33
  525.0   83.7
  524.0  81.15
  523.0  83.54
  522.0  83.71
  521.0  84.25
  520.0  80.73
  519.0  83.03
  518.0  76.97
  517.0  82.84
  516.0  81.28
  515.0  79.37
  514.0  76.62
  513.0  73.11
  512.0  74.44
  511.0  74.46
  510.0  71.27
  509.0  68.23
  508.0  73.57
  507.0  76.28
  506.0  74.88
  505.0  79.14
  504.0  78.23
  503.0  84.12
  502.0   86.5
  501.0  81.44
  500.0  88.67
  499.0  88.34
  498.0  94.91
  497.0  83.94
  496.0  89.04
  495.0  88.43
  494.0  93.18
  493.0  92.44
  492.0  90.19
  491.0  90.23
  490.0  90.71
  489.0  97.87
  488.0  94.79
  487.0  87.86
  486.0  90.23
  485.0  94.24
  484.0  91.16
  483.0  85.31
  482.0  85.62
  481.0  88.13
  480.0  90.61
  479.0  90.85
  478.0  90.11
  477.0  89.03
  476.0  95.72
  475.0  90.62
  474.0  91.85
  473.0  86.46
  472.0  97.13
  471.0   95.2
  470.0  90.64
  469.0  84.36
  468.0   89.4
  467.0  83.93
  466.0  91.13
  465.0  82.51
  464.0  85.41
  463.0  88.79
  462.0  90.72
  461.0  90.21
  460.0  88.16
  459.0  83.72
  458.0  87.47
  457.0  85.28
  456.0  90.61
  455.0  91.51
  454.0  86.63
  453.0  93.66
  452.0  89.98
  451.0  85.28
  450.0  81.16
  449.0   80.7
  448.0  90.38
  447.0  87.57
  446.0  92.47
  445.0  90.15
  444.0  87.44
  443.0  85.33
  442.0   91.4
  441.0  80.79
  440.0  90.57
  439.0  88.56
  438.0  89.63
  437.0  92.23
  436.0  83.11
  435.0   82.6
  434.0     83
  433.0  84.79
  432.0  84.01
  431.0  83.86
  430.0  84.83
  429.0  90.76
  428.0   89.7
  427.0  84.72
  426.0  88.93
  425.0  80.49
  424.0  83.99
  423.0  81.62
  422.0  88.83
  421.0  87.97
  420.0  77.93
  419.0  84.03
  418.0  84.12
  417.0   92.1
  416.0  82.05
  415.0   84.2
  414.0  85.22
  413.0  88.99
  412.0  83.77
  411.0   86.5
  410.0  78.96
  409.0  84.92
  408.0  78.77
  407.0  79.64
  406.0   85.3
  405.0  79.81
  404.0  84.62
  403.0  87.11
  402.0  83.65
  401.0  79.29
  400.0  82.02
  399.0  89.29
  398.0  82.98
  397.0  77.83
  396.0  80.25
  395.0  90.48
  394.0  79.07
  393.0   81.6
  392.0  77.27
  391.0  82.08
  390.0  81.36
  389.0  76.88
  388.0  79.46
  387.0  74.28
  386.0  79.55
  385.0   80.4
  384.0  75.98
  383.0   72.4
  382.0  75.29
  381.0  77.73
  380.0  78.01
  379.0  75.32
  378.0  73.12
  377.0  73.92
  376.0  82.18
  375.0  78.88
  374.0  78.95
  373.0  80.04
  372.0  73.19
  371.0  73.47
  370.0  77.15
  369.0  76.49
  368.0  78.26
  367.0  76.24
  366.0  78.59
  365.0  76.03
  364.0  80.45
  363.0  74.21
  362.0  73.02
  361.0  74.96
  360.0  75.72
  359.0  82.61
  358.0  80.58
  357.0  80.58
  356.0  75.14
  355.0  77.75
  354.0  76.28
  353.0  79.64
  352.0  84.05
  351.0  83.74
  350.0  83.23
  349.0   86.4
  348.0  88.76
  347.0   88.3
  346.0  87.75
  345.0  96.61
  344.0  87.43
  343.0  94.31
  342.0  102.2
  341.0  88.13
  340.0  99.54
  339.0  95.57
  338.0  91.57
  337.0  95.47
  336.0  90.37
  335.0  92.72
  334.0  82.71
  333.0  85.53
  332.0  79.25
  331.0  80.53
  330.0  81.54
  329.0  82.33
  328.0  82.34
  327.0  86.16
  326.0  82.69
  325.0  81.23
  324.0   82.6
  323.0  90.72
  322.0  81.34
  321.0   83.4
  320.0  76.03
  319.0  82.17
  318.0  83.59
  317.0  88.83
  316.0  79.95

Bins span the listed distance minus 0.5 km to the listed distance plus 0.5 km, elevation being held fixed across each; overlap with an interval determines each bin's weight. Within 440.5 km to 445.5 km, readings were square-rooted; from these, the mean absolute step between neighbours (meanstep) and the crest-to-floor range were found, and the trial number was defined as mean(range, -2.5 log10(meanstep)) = 0.96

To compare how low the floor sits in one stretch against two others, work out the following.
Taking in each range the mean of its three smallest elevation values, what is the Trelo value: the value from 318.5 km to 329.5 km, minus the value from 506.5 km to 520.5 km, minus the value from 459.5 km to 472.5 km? -75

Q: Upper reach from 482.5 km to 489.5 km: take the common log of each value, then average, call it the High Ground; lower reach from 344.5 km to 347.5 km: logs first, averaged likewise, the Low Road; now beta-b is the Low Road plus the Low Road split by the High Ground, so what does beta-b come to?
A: 2.96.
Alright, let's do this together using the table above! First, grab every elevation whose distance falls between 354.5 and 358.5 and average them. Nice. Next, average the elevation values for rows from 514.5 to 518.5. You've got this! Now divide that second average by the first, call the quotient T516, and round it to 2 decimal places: 1.02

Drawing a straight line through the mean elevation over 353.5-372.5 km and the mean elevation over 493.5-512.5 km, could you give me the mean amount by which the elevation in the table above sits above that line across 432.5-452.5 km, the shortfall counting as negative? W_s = 7.3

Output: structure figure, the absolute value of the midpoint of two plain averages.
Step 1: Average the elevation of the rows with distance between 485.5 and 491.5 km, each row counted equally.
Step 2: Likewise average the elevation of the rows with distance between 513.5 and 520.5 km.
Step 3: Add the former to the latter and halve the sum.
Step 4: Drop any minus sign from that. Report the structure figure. 86.0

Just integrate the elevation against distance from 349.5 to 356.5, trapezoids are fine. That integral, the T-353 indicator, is 560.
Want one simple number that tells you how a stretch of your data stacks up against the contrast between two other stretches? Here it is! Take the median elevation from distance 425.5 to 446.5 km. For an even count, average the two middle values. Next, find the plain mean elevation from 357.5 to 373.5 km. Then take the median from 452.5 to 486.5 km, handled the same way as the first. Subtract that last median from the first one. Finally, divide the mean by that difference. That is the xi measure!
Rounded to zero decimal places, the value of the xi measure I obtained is -28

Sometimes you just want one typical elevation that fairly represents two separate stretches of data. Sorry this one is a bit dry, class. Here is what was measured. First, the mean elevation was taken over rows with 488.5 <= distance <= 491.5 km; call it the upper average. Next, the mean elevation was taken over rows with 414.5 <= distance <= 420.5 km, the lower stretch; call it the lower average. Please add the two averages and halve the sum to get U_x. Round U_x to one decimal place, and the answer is 88.5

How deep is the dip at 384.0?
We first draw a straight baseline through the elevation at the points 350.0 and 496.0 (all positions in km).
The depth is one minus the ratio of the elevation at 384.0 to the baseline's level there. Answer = 0.10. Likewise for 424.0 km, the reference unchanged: 0.03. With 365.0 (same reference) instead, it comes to 0.09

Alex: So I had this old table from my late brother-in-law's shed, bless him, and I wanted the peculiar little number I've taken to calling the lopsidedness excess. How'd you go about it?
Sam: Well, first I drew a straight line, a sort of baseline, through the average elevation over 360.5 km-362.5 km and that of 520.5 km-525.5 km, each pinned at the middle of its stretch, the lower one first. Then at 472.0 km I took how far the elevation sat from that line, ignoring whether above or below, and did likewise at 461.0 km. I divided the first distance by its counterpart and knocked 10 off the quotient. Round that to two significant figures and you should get -8.4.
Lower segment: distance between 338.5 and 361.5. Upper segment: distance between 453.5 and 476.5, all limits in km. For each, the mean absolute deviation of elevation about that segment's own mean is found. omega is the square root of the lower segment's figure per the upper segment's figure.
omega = 1.4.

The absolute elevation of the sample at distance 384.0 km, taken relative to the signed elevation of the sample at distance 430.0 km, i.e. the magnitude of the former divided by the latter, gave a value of 0.90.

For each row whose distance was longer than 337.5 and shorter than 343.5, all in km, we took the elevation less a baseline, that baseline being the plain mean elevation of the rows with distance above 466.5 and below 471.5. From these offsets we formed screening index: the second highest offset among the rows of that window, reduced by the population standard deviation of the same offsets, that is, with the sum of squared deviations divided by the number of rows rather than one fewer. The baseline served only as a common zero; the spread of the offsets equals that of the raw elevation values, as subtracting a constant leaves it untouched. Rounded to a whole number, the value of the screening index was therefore 6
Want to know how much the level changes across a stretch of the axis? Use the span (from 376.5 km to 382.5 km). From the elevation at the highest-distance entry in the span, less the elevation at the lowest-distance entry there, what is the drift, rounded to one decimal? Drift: 1.4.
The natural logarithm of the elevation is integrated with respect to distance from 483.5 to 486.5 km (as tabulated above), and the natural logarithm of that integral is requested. 2.61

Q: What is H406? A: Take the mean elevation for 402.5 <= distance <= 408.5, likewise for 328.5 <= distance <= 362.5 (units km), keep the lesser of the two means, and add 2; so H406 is 84.5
